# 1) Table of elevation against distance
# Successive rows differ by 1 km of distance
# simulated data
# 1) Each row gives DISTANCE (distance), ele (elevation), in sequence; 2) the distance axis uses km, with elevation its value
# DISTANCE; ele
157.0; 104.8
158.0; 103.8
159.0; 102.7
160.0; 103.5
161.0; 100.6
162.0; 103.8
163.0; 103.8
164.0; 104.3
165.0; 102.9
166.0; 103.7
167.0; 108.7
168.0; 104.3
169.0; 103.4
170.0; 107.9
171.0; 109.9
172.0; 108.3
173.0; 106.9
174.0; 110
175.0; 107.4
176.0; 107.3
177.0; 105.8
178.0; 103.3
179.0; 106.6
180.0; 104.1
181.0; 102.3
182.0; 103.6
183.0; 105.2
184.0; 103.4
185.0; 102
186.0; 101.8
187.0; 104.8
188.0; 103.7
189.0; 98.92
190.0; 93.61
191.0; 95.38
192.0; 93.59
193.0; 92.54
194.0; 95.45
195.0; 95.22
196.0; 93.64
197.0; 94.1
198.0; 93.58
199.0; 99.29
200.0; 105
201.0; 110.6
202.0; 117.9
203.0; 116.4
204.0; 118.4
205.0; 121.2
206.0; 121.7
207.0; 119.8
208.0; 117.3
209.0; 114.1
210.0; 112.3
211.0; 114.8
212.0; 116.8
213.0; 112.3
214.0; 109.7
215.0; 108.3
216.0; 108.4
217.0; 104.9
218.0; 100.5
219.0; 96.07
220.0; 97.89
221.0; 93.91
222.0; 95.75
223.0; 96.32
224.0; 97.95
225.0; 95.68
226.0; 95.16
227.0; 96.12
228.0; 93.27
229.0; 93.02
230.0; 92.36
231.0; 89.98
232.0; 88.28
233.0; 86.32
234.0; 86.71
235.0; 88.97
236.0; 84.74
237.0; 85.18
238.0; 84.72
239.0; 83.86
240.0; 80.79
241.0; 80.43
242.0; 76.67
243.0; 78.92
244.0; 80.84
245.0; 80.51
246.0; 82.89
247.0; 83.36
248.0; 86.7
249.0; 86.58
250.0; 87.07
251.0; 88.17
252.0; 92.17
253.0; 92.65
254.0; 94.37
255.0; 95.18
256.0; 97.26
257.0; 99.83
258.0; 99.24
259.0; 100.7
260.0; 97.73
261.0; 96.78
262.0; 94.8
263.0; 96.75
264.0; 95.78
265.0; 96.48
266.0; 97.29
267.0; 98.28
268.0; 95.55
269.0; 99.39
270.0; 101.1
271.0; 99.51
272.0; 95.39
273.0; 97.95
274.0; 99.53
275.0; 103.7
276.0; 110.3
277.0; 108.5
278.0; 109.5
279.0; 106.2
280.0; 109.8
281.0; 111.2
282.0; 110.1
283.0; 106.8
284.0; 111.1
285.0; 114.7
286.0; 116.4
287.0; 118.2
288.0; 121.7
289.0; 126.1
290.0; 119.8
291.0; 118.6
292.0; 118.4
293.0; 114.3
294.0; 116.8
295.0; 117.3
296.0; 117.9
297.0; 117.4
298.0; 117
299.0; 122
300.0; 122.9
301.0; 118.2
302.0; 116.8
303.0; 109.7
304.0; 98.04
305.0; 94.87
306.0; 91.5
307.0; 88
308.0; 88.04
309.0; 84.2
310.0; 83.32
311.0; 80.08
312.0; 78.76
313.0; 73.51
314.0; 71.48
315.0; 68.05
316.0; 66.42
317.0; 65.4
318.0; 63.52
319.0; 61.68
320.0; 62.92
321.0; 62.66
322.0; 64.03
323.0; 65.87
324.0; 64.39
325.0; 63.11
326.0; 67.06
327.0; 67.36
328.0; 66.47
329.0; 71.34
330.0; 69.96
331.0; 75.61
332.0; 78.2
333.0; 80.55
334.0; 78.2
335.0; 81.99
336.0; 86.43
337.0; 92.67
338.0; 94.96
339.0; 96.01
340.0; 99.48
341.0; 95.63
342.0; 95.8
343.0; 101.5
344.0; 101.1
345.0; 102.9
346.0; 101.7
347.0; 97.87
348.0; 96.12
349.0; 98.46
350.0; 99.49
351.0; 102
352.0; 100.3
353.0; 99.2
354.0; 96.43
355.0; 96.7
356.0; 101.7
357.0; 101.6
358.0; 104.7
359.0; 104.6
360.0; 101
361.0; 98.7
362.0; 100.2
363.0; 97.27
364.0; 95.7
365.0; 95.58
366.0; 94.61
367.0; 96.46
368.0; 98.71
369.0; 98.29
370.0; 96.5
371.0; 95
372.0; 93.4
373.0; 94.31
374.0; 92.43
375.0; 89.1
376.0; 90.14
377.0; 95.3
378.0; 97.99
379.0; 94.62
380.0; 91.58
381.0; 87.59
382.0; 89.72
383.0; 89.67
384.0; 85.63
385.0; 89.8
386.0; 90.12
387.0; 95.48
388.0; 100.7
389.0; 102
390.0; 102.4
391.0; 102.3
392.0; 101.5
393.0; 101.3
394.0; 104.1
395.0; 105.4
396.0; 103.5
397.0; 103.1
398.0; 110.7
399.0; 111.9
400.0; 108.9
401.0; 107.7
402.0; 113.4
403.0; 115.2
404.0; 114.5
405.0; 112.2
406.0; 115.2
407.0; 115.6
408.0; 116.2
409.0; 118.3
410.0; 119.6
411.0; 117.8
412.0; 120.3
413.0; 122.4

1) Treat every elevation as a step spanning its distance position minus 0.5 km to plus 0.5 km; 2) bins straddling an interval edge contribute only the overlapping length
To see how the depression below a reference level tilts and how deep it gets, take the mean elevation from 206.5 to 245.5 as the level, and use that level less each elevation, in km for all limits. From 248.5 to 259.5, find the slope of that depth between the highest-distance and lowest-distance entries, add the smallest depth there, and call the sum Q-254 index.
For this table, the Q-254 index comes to -6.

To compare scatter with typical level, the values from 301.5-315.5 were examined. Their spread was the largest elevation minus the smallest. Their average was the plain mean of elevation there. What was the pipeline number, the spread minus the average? -39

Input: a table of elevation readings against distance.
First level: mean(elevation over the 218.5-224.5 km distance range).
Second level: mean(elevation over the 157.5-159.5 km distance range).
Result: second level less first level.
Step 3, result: 7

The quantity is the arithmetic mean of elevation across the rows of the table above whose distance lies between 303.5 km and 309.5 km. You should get 91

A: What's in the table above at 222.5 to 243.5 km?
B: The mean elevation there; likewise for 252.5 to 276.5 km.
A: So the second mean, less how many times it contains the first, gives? 97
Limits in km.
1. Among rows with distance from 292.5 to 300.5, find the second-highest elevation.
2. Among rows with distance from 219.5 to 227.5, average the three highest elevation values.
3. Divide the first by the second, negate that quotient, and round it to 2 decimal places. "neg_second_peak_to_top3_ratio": -1.25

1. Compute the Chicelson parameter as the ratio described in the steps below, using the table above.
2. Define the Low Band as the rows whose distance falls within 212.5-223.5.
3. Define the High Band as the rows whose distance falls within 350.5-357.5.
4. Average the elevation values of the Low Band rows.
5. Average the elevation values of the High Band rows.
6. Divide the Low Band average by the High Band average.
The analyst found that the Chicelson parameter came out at 1.02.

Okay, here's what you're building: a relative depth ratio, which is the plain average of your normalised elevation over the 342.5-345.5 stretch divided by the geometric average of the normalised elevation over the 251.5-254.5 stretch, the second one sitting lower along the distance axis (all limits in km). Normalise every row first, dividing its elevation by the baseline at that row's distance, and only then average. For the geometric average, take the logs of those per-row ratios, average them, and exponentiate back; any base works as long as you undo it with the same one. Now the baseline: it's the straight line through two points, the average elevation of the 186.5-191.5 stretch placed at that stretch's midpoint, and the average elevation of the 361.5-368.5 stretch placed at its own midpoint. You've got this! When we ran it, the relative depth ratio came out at 1.11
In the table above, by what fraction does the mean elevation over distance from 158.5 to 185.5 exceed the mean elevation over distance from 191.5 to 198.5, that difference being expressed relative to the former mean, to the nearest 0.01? 0.10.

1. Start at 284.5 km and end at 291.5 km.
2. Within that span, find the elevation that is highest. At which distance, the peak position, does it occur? 289.0 km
